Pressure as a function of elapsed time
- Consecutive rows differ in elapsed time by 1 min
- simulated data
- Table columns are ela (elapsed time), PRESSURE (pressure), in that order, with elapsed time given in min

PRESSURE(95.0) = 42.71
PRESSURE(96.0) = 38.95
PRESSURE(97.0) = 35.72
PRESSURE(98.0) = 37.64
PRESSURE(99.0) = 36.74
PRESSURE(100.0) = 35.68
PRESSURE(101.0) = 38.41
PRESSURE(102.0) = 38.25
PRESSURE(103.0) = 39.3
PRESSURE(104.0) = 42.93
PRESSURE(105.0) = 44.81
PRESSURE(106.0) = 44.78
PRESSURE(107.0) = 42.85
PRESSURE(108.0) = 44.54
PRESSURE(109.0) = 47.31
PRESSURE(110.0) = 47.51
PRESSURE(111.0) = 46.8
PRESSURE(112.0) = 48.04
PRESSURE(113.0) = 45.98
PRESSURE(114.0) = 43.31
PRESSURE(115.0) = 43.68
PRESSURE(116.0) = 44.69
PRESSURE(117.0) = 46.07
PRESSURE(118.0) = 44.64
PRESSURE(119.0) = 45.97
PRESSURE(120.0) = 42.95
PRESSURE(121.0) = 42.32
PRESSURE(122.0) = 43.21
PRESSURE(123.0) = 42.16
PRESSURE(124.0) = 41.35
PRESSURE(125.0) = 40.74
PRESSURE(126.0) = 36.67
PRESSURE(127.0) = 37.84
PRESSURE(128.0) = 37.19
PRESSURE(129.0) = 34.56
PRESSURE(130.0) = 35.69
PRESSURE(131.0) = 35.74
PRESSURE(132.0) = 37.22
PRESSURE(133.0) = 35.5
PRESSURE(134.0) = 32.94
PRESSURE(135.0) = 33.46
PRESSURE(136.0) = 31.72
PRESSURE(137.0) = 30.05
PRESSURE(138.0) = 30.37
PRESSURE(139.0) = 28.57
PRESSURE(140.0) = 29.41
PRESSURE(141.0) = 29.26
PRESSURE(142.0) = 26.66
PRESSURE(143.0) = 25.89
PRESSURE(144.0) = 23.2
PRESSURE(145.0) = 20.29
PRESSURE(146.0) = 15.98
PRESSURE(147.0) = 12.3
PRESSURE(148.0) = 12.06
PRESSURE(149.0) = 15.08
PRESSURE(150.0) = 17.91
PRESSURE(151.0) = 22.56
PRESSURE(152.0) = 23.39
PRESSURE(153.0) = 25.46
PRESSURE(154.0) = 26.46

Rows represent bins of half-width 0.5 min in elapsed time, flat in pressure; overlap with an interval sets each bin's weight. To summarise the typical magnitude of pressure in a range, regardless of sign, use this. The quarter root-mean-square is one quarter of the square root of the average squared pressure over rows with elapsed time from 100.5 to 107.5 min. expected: 10.4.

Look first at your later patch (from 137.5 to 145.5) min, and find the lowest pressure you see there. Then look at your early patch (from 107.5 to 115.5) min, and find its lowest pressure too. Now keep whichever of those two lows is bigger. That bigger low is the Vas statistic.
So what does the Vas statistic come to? 43.3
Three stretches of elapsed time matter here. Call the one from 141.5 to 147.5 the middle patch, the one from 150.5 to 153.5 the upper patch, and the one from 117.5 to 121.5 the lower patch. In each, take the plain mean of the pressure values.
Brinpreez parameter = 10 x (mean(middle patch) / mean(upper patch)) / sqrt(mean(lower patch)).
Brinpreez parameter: 1.3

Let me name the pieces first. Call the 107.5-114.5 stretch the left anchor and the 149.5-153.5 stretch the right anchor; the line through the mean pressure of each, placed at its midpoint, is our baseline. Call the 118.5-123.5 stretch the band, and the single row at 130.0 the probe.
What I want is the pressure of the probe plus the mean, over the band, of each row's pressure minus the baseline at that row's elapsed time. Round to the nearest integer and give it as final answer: 39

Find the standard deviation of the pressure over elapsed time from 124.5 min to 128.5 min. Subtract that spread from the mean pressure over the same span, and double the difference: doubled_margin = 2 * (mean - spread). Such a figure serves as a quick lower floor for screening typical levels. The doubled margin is 73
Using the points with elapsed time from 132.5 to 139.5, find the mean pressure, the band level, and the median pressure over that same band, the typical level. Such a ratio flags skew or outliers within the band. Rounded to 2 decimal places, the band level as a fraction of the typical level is 1.00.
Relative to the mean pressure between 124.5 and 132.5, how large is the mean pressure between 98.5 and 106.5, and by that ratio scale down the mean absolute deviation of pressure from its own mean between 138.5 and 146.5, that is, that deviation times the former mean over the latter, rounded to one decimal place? 3.5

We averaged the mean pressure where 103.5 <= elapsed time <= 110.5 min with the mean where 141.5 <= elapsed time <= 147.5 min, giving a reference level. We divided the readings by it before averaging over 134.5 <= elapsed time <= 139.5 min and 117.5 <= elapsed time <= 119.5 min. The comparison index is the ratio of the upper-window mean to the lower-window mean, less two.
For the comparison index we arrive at -1.32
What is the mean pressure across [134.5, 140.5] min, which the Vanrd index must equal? 31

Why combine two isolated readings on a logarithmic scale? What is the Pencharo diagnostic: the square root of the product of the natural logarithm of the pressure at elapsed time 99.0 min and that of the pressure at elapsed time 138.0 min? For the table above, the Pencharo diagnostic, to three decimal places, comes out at 3.507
